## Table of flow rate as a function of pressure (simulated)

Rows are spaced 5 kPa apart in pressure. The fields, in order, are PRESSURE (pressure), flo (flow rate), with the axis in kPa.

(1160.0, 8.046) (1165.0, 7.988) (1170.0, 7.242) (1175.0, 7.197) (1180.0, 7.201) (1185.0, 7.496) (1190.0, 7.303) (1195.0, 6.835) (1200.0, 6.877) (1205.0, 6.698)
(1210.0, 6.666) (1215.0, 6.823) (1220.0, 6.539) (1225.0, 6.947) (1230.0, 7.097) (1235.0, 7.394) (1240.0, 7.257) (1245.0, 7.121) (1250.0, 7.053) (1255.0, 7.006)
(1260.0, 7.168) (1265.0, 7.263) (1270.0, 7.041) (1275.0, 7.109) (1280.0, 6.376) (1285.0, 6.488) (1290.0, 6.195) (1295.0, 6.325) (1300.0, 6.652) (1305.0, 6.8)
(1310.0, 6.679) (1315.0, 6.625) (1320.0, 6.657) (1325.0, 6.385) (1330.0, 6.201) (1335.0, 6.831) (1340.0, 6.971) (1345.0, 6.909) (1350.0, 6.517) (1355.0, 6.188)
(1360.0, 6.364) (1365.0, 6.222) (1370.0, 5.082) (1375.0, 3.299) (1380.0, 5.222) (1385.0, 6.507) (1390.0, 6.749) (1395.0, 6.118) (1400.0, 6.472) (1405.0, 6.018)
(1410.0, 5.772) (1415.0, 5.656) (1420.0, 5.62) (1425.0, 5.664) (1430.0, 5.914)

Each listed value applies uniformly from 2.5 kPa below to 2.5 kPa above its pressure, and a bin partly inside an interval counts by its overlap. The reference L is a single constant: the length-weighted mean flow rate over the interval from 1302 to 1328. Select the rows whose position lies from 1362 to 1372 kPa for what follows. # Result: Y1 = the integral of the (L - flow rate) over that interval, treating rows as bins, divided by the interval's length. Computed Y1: 0.9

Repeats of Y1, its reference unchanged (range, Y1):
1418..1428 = 1.0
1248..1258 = -0.4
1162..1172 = -1.0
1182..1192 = -0.8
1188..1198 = -0.4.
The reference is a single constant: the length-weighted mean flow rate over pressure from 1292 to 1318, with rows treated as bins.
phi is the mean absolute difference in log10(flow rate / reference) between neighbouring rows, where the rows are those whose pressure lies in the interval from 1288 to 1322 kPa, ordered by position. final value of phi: 0.0090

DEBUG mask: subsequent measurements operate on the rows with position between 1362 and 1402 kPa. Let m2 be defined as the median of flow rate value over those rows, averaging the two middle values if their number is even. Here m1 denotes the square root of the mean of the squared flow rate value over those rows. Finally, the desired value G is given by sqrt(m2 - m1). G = 0.60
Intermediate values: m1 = 5.8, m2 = 6.2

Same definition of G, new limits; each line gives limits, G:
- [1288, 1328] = 0.31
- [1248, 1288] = 0.32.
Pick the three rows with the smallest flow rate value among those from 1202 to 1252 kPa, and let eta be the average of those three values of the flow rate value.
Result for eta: 6.6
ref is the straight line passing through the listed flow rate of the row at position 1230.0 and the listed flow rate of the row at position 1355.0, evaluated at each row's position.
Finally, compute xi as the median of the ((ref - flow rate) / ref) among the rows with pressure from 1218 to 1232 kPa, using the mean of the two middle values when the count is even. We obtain 0.03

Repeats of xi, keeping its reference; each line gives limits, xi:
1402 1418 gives 0.00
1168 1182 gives 0.04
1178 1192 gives 0.01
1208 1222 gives 0.08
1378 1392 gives -0.09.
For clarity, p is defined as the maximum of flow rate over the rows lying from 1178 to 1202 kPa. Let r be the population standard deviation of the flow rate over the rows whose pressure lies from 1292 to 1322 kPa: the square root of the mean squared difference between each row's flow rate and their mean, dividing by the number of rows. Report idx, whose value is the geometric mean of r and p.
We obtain 1.0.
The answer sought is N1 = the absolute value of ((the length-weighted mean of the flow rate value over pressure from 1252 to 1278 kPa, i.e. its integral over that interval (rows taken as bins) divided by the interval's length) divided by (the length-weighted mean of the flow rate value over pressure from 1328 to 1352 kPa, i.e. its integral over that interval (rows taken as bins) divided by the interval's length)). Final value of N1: 1.06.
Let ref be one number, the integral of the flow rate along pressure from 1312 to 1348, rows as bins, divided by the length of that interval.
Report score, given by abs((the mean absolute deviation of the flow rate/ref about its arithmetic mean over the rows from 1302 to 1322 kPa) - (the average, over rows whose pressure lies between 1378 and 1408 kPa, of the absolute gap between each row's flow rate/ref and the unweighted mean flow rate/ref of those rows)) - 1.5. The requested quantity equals -1.45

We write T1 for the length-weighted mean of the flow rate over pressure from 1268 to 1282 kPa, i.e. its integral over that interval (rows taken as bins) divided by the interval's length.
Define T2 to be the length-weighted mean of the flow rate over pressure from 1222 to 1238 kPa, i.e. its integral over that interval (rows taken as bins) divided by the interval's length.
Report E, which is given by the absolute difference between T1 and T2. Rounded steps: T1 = 6.85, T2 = 7.13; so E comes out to 0.3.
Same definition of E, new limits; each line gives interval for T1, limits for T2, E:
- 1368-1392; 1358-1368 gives 0.9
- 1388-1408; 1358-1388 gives 0.9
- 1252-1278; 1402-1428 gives 1.3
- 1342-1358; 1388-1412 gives 0.3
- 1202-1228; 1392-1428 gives 0.8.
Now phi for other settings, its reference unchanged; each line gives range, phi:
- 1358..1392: 0.0994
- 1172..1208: 0.0120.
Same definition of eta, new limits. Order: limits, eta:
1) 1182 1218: 6.7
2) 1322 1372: 5.8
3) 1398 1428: 5.6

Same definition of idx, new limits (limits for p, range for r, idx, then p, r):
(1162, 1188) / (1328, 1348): 1.6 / 7.988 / 0.31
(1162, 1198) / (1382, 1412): 1.6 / 7.988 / 0.33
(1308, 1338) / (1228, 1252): 0.9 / 6.831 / 0.13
